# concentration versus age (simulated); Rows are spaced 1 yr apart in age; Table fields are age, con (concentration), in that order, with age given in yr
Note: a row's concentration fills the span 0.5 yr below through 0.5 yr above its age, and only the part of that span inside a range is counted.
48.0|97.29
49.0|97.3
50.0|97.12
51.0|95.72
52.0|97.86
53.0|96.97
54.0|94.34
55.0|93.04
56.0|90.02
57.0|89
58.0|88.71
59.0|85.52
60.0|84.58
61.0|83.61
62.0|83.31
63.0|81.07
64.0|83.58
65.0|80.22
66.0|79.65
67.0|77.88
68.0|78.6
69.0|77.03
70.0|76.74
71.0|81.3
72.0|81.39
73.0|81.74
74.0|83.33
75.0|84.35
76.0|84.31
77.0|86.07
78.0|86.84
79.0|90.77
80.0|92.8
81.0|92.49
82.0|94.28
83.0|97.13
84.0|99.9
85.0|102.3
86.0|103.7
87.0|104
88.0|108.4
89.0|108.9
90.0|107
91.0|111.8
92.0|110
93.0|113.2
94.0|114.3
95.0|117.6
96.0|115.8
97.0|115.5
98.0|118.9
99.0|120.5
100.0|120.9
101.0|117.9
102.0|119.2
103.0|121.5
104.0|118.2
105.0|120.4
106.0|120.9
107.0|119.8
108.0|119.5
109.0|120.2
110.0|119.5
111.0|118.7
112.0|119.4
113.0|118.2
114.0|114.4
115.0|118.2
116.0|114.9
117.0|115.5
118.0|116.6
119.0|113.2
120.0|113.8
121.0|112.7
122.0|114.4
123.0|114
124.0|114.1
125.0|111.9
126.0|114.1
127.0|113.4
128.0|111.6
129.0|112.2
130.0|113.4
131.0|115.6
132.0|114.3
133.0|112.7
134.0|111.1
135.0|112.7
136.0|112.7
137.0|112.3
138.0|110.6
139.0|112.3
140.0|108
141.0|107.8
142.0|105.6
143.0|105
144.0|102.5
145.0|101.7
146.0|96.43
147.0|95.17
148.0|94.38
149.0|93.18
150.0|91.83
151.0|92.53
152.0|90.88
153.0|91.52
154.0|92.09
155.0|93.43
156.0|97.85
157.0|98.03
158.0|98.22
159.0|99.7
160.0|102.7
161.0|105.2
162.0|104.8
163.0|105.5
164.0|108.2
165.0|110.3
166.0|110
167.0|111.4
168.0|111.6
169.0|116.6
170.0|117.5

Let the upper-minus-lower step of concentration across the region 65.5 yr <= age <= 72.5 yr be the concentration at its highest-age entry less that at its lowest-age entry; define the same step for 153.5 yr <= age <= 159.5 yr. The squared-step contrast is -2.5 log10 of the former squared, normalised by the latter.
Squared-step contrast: 1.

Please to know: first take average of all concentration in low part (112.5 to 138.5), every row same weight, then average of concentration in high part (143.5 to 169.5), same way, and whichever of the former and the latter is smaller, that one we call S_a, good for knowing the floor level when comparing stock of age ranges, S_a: 101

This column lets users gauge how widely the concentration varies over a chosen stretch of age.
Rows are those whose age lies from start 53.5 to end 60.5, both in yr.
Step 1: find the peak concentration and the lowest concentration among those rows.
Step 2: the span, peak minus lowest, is 10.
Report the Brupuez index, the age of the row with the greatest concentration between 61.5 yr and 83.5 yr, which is 83.0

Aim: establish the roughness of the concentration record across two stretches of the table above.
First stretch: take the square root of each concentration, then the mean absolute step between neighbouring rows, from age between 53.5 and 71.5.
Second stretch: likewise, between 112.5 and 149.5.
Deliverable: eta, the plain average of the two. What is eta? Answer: 0.086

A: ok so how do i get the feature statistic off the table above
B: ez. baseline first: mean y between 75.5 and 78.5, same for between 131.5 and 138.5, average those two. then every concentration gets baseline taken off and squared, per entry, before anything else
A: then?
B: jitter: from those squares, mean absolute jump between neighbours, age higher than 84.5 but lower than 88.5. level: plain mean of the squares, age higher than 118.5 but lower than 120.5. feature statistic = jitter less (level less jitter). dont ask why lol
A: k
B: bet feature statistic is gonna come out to -158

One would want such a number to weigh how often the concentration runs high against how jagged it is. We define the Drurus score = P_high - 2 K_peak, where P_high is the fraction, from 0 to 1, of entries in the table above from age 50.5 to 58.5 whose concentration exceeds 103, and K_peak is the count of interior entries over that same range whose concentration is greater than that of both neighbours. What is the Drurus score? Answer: -2.0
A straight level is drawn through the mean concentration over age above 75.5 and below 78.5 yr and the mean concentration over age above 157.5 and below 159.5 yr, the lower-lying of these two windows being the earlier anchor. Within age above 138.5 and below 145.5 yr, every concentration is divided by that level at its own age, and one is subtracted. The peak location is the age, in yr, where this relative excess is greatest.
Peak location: 139.0 yr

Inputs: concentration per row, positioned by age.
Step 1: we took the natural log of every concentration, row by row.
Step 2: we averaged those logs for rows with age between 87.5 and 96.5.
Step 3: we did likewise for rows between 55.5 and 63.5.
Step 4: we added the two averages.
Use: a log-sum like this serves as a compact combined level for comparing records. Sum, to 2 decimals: 9.17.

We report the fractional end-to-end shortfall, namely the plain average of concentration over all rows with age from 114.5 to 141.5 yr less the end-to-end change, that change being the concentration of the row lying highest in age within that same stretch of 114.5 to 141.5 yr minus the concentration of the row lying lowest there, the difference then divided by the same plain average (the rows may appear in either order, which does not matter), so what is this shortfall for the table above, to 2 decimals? 1.09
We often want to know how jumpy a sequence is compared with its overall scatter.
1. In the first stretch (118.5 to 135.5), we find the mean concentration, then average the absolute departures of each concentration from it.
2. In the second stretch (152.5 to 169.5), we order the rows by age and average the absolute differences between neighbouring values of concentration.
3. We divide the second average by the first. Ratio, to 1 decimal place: 1.8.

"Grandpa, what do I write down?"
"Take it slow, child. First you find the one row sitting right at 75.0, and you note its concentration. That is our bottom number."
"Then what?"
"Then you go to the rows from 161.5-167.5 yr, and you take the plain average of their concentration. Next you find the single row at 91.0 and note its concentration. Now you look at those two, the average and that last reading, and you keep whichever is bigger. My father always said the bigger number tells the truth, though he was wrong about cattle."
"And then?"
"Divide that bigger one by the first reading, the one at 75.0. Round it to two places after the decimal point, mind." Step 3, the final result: 1.33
